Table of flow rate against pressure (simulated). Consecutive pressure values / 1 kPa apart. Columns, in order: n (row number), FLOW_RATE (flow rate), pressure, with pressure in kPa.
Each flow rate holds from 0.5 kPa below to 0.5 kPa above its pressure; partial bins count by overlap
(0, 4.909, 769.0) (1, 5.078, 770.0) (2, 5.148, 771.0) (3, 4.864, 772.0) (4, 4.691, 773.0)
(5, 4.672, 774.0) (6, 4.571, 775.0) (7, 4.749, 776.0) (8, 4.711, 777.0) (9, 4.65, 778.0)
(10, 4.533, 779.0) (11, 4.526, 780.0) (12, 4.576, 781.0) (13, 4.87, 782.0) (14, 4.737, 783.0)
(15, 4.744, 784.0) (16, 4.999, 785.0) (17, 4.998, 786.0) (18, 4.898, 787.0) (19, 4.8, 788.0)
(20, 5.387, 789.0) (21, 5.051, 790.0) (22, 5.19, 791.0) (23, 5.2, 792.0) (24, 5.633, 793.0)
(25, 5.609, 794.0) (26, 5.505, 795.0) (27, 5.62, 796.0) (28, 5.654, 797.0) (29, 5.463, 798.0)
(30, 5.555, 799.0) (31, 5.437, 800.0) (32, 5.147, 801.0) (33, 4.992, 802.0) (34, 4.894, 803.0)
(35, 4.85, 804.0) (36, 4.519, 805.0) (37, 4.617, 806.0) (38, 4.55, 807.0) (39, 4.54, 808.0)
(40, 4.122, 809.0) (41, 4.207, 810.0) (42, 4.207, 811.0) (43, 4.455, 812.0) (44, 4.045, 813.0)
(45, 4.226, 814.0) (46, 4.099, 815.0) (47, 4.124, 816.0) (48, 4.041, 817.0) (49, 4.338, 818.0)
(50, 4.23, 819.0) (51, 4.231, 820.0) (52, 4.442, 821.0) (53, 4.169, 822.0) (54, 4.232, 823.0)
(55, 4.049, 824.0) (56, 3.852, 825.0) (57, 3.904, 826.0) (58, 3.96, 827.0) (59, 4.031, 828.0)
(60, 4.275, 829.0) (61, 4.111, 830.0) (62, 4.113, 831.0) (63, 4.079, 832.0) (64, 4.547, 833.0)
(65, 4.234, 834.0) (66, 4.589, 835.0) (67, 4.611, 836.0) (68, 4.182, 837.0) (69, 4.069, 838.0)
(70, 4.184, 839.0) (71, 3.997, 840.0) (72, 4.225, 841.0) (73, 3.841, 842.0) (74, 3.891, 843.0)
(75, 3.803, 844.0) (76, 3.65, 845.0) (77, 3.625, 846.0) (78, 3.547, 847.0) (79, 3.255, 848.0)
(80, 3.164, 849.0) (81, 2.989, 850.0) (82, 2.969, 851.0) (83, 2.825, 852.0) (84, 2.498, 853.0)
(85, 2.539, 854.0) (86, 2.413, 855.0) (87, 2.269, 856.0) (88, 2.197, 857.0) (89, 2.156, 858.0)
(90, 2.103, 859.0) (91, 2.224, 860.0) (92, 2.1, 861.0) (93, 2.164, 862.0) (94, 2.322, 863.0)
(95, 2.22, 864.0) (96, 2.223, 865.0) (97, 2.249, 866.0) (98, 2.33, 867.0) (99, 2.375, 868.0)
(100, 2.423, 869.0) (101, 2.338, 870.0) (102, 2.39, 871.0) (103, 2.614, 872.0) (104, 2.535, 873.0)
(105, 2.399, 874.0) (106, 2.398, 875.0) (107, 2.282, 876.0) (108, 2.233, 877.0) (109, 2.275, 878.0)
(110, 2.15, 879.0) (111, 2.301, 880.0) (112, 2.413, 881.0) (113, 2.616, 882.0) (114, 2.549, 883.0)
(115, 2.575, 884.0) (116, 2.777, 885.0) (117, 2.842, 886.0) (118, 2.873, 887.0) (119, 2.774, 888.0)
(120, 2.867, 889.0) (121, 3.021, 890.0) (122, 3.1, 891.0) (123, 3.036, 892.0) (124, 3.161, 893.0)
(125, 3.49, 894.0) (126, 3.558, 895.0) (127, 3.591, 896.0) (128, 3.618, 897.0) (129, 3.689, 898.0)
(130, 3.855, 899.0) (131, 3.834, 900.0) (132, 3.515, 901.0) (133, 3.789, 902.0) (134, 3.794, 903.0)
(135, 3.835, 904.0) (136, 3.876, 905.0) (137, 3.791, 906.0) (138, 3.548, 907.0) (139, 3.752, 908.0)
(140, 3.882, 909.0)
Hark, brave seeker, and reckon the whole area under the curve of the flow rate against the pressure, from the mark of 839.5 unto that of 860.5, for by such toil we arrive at 64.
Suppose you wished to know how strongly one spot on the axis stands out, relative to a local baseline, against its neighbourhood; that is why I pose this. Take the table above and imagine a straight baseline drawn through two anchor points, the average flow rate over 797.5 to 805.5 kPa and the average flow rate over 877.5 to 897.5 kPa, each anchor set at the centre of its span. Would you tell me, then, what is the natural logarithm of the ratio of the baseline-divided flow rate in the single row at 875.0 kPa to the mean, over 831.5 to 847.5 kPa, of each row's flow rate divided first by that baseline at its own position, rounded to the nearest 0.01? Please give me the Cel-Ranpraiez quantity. -0.27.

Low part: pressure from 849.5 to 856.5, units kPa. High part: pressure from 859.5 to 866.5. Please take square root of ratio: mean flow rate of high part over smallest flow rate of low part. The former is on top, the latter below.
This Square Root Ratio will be 0.99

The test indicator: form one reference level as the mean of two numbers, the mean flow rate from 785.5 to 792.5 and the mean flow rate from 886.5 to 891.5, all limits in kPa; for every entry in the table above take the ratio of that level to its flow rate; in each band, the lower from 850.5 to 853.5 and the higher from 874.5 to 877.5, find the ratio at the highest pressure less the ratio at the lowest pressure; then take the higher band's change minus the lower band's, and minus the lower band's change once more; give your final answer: -0.38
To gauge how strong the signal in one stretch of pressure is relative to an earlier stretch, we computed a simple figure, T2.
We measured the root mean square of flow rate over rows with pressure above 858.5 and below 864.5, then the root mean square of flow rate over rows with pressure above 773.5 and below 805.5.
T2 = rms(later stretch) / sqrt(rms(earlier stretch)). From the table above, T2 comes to 1.0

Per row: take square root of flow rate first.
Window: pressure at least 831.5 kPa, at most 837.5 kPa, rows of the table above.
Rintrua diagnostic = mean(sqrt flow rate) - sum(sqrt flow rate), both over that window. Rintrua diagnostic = -10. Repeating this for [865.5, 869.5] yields -5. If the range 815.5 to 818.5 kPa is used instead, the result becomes -4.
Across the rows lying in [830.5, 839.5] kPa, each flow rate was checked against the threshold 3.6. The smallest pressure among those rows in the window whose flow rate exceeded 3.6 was 831.0 kPa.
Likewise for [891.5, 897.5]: 897.0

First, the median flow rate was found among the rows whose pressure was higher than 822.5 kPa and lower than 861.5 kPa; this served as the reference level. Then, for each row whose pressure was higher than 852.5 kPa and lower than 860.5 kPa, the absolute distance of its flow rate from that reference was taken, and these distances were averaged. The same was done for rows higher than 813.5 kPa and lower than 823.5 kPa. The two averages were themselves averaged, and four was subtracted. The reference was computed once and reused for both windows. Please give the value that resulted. -3.0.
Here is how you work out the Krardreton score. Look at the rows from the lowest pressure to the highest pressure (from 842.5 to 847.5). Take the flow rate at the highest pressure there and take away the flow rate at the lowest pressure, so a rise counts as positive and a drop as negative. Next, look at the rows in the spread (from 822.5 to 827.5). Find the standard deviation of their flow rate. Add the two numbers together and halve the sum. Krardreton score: -0.1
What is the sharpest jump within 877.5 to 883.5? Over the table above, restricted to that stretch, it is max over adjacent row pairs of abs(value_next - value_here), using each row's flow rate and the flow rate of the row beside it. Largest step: 0.20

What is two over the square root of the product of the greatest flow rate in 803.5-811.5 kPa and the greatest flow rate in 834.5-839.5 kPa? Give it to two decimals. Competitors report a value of 0.42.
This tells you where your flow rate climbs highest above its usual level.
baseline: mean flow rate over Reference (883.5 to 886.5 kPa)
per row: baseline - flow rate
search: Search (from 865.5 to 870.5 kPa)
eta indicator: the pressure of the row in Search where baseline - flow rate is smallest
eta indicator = 869.0 kPa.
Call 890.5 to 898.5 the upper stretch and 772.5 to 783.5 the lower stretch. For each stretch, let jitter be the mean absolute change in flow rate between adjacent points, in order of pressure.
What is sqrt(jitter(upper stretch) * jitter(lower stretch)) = 0.10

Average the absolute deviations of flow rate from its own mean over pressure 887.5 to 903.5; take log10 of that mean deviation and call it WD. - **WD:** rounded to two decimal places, -0.50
